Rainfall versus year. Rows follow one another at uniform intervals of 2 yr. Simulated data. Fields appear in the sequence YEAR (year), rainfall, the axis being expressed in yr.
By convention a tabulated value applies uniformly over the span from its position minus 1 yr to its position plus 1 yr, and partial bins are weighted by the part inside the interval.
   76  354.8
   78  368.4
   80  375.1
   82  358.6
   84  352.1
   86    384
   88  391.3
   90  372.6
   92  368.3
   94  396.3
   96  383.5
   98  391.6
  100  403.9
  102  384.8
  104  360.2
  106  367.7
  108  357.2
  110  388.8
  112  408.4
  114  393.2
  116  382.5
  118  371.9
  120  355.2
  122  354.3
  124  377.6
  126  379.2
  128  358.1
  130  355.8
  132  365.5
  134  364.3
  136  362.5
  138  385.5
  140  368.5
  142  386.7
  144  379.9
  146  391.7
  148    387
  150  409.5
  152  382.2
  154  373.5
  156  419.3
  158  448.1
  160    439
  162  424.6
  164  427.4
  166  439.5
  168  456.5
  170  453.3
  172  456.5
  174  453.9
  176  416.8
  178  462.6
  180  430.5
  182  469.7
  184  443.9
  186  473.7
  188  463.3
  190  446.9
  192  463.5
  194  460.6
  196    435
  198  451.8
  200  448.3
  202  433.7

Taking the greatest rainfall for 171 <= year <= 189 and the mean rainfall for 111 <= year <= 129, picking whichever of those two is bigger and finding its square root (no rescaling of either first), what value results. 21.8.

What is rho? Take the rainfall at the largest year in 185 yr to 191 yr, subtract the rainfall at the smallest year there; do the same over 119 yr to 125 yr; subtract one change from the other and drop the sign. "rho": 49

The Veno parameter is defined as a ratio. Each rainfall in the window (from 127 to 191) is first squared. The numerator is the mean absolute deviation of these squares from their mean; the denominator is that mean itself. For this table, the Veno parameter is 0.162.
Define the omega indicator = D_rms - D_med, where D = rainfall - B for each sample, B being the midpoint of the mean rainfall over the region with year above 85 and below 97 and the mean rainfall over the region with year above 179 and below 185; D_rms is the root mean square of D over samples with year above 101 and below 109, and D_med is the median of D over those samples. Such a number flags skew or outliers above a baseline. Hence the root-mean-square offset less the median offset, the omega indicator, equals 100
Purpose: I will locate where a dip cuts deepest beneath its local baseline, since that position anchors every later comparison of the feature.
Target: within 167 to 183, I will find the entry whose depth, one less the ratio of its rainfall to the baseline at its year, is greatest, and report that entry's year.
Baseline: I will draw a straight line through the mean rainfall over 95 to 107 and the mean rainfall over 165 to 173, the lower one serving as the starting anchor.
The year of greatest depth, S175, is 176 yr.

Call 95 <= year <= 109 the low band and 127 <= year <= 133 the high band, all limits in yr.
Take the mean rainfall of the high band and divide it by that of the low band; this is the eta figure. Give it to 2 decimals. 0.95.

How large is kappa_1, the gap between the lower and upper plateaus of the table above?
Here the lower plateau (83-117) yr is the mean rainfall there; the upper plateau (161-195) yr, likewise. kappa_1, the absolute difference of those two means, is 68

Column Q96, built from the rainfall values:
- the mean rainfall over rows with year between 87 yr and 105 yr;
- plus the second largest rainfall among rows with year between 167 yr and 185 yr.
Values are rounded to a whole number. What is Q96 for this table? 846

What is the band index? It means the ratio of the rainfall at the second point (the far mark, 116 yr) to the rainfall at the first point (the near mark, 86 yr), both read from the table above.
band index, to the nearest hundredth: 1.00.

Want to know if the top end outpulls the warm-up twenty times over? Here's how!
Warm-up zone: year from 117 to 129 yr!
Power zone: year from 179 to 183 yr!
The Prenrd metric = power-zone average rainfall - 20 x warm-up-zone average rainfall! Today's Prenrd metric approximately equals -6871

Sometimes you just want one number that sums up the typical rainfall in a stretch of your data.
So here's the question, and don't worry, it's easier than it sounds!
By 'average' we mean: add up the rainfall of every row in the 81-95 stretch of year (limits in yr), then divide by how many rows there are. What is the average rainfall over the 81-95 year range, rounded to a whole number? 375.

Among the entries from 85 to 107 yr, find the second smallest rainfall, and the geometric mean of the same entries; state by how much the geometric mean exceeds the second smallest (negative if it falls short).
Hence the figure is 14.3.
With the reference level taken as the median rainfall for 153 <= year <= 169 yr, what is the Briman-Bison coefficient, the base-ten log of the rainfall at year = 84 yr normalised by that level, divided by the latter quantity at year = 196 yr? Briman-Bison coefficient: -50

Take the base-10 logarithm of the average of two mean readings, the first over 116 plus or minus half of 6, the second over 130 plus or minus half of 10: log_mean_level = 2.572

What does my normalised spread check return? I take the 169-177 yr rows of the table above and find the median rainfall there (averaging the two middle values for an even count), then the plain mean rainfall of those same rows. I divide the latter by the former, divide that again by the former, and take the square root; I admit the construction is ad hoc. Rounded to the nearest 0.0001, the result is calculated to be 0.0465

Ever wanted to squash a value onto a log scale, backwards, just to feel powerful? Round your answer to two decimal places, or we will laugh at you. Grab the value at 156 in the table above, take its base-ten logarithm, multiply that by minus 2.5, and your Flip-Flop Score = -6.56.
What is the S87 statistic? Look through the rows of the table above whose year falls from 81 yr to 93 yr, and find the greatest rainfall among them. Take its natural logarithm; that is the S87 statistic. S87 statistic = 5.97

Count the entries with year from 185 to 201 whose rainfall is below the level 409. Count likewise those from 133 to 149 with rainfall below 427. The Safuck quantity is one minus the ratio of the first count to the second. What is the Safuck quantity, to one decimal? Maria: 1.0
